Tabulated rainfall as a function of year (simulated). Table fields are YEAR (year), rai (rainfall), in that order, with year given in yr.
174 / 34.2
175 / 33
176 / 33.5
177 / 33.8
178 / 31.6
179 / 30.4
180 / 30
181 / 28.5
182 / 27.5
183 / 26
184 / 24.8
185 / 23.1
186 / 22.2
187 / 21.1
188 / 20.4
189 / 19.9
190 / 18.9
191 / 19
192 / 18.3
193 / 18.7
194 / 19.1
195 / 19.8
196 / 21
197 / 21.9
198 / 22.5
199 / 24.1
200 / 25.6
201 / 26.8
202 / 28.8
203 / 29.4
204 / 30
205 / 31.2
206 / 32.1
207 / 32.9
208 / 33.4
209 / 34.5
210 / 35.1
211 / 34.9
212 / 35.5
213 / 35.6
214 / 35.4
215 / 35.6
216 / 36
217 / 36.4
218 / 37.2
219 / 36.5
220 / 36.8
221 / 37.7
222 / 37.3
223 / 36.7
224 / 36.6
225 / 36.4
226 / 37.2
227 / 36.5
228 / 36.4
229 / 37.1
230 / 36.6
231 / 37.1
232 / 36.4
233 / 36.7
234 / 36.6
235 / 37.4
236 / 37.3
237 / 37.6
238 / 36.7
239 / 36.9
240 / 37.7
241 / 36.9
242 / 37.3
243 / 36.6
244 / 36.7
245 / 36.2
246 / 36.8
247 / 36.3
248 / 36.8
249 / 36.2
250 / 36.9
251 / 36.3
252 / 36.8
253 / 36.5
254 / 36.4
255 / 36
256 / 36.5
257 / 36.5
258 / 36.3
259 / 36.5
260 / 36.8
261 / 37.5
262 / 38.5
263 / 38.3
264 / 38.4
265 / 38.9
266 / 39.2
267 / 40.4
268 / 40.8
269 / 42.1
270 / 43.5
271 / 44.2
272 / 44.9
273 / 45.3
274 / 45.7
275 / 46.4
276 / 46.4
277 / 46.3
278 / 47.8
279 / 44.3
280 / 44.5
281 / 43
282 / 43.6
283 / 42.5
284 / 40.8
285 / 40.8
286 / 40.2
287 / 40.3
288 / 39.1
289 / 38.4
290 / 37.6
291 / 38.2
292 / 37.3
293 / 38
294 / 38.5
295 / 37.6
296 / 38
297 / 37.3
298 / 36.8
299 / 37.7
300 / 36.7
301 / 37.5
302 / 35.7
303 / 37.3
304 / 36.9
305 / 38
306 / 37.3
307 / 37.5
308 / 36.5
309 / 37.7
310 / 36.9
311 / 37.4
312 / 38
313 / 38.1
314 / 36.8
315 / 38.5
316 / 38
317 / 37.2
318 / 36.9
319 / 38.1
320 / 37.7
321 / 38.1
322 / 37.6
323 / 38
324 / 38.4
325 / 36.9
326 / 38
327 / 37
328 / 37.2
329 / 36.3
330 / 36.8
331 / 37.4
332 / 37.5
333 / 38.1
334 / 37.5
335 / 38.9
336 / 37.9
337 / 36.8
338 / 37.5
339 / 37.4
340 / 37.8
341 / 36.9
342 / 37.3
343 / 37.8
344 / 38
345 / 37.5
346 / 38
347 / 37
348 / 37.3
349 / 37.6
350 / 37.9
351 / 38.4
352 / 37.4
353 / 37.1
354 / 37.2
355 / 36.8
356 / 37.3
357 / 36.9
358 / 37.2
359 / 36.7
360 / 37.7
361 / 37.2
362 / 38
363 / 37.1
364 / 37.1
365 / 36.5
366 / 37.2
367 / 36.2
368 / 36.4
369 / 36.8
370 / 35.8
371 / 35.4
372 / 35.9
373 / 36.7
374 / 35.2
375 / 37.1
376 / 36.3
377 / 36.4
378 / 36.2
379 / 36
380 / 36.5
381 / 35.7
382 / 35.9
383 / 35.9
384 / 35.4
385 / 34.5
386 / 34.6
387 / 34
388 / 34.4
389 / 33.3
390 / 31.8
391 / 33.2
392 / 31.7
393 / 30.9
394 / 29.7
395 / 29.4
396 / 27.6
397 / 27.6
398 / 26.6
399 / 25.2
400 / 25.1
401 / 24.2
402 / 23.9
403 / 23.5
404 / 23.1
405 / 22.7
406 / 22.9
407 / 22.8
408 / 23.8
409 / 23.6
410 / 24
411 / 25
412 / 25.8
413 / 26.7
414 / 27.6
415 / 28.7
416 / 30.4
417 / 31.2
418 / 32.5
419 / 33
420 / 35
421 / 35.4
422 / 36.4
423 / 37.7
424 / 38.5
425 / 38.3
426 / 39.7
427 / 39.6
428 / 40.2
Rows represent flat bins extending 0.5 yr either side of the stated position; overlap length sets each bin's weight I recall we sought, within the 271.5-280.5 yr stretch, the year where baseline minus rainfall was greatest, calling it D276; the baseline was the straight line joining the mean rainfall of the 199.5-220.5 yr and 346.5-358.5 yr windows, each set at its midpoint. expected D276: 279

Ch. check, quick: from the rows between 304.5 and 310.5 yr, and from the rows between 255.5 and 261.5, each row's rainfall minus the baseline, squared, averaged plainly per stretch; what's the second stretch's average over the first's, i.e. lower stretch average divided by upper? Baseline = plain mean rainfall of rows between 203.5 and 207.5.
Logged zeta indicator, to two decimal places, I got 0.79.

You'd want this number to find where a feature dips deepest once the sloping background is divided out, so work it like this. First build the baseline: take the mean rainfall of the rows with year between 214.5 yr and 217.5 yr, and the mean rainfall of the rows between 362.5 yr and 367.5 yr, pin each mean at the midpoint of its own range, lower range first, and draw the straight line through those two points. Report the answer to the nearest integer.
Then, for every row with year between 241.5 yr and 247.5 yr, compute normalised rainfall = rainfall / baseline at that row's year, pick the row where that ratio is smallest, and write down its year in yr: 245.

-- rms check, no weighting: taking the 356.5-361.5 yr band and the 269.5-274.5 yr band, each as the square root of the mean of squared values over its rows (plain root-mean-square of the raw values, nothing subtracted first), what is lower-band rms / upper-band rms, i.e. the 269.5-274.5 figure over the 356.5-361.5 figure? 1.20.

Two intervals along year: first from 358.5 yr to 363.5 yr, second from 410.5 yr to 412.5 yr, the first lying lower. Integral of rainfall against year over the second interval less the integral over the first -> -136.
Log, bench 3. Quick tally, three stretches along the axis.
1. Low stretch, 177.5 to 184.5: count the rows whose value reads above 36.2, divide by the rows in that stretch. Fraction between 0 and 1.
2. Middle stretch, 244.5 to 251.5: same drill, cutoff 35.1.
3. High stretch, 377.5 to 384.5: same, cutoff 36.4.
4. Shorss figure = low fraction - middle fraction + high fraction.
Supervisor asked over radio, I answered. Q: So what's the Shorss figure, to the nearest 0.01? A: -0.86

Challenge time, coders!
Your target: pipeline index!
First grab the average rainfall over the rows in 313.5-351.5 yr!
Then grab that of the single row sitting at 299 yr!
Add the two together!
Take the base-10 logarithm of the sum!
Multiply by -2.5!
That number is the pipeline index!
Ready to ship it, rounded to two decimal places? -4.69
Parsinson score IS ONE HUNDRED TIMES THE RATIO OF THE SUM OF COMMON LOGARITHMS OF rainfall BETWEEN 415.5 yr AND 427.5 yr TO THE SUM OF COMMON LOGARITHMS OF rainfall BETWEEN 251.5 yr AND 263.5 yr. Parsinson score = 99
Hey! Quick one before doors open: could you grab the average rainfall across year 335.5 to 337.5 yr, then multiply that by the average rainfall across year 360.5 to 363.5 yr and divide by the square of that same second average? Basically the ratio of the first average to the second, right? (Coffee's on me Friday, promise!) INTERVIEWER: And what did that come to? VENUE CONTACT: 1.00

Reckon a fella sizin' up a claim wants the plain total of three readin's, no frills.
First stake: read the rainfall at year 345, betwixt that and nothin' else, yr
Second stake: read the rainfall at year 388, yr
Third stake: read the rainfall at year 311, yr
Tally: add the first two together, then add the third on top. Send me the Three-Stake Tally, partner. 109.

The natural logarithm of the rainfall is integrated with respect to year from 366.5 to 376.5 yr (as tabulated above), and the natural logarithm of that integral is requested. 3.6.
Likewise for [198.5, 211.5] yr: 3.8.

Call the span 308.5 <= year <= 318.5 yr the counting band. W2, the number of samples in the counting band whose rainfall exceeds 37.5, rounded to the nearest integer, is 5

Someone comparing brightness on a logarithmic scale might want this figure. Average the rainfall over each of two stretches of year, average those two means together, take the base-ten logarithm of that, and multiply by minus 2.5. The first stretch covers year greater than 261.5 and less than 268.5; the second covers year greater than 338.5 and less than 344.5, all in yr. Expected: -3.96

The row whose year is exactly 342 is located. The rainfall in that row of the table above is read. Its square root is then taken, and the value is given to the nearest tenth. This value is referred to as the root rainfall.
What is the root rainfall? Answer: 6.1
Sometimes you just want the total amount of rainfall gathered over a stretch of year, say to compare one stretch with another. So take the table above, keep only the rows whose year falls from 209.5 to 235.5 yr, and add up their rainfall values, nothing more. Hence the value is 948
